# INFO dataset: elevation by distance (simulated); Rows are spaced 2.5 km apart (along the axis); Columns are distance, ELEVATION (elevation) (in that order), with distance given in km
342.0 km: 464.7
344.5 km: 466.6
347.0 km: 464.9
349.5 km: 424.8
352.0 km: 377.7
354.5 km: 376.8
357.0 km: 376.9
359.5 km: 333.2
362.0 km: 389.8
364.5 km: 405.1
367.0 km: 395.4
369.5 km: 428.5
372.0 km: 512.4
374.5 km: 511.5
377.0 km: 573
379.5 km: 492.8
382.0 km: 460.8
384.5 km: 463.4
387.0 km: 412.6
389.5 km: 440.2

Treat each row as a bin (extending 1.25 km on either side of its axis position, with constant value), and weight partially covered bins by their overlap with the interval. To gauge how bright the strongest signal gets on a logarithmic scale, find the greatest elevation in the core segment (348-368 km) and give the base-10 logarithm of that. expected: 2.63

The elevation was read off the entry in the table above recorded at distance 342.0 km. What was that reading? 464.7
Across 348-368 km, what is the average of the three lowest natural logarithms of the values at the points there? 5.89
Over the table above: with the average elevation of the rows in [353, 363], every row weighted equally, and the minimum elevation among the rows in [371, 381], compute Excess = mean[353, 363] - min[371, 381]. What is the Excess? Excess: -124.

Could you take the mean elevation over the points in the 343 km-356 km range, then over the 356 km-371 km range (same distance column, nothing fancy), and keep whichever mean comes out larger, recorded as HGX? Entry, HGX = 422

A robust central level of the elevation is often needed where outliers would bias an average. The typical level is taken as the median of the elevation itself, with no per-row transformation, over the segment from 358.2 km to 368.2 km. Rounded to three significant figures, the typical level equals 393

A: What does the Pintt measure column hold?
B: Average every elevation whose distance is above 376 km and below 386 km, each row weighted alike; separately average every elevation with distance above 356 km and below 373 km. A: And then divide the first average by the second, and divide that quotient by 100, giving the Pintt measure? 0.012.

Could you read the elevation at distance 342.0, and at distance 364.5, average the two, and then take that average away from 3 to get -432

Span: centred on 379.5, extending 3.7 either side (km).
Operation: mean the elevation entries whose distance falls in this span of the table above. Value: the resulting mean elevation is 509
